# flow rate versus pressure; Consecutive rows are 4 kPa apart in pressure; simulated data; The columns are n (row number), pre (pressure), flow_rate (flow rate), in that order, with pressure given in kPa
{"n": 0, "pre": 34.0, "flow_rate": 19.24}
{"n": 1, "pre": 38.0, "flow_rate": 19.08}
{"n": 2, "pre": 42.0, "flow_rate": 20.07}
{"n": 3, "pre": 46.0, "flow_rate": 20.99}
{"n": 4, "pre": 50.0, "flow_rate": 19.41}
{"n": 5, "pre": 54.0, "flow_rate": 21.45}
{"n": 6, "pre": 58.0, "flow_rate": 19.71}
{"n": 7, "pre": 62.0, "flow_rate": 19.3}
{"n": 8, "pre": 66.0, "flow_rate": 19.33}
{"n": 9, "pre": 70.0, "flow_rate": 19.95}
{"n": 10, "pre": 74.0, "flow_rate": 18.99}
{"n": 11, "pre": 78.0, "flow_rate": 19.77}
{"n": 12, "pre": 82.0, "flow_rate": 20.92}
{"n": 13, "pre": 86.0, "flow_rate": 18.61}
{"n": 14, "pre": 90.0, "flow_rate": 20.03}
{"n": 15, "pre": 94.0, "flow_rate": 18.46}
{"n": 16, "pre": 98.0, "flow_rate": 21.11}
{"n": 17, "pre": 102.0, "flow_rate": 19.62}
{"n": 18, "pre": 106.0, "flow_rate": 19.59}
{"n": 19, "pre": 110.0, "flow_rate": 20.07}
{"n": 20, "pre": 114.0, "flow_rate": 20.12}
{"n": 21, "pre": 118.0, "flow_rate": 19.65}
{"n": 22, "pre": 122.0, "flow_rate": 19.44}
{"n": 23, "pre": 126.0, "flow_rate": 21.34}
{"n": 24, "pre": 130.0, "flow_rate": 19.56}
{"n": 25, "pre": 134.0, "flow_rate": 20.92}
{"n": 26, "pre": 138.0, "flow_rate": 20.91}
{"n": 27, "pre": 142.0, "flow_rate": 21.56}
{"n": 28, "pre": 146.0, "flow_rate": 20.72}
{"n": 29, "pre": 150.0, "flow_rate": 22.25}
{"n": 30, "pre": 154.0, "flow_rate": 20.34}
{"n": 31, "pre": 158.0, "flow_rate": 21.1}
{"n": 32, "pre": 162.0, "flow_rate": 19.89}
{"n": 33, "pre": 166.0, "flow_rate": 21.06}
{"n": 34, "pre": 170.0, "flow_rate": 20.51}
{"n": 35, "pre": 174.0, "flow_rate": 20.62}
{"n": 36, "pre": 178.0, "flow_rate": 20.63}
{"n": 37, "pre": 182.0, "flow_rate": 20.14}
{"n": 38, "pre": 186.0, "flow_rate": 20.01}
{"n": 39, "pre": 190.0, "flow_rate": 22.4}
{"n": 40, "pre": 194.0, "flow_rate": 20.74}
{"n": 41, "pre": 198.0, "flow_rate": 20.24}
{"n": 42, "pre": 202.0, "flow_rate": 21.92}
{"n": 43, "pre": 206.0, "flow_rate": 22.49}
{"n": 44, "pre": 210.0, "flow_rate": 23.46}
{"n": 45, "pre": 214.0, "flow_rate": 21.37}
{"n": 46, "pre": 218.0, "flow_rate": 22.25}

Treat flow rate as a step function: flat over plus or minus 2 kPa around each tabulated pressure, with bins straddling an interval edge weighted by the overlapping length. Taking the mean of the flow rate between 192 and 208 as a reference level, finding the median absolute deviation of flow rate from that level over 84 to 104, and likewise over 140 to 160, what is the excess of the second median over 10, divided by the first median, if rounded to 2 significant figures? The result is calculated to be -5.4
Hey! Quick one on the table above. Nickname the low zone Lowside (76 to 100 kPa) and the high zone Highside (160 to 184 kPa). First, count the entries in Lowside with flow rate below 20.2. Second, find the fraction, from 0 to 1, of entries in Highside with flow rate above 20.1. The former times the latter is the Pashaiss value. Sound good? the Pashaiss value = 3.3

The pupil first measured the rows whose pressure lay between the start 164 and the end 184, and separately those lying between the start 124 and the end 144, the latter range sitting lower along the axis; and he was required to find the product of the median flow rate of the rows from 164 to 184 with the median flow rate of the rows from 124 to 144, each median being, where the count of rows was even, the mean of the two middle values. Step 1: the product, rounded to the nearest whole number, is 431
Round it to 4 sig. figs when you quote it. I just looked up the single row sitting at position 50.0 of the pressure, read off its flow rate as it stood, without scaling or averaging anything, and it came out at 19.41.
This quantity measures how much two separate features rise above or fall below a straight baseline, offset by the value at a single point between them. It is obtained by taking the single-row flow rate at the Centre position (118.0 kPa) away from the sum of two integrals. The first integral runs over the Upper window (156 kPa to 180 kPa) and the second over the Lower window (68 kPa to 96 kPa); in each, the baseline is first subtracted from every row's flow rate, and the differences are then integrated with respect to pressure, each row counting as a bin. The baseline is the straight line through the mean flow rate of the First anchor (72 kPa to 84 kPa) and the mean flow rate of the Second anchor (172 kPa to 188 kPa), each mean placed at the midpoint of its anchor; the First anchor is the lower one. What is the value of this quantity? -22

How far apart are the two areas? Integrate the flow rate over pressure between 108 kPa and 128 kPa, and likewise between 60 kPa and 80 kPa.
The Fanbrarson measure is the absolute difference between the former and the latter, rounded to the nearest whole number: 13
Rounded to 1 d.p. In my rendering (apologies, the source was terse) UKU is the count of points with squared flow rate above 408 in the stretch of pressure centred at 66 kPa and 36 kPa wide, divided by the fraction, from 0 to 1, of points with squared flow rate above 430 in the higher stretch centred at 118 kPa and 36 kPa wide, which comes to 9.0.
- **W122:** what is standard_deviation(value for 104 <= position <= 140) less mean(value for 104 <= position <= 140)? -19.5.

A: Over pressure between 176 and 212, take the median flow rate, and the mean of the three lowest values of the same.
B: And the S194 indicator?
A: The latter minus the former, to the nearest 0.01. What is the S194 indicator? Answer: -0.61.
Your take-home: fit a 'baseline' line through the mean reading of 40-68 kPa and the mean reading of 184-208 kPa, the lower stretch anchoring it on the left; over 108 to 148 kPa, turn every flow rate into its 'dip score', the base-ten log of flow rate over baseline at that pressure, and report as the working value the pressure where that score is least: 122.0 kPa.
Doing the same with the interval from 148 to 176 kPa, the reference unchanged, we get 162.0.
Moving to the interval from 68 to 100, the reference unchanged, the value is 94.0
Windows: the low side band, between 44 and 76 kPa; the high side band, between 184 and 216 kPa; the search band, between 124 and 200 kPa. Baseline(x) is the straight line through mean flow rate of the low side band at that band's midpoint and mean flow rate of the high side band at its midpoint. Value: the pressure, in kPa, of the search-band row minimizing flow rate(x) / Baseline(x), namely 186.0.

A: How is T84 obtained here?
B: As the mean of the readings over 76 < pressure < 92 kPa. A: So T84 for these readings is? 19.8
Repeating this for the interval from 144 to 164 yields 20.9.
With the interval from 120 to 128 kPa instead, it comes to 20.4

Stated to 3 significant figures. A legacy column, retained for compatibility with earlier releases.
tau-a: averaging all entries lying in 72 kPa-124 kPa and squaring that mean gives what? 389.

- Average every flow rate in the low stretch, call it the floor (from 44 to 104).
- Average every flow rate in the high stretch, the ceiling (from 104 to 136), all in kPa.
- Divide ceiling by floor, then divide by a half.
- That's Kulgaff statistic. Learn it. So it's 2.02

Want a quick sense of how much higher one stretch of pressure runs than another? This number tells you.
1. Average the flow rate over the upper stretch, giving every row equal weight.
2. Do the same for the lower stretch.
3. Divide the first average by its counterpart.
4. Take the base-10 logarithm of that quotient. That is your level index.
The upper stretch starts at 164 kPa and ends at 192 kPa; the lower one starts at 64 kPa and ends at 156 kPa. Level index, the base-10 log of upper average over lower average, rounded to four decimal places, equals 0.0133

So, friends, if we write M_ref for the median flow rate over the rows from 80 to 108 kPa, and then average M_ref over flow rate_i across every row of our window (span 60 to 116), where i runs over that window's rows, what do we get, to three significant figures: 0.997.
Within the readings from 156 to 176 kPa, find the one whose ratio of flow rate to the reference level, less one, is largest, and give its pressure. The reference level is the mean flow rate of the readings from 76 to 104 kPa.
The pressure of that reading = 158.0 kPa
